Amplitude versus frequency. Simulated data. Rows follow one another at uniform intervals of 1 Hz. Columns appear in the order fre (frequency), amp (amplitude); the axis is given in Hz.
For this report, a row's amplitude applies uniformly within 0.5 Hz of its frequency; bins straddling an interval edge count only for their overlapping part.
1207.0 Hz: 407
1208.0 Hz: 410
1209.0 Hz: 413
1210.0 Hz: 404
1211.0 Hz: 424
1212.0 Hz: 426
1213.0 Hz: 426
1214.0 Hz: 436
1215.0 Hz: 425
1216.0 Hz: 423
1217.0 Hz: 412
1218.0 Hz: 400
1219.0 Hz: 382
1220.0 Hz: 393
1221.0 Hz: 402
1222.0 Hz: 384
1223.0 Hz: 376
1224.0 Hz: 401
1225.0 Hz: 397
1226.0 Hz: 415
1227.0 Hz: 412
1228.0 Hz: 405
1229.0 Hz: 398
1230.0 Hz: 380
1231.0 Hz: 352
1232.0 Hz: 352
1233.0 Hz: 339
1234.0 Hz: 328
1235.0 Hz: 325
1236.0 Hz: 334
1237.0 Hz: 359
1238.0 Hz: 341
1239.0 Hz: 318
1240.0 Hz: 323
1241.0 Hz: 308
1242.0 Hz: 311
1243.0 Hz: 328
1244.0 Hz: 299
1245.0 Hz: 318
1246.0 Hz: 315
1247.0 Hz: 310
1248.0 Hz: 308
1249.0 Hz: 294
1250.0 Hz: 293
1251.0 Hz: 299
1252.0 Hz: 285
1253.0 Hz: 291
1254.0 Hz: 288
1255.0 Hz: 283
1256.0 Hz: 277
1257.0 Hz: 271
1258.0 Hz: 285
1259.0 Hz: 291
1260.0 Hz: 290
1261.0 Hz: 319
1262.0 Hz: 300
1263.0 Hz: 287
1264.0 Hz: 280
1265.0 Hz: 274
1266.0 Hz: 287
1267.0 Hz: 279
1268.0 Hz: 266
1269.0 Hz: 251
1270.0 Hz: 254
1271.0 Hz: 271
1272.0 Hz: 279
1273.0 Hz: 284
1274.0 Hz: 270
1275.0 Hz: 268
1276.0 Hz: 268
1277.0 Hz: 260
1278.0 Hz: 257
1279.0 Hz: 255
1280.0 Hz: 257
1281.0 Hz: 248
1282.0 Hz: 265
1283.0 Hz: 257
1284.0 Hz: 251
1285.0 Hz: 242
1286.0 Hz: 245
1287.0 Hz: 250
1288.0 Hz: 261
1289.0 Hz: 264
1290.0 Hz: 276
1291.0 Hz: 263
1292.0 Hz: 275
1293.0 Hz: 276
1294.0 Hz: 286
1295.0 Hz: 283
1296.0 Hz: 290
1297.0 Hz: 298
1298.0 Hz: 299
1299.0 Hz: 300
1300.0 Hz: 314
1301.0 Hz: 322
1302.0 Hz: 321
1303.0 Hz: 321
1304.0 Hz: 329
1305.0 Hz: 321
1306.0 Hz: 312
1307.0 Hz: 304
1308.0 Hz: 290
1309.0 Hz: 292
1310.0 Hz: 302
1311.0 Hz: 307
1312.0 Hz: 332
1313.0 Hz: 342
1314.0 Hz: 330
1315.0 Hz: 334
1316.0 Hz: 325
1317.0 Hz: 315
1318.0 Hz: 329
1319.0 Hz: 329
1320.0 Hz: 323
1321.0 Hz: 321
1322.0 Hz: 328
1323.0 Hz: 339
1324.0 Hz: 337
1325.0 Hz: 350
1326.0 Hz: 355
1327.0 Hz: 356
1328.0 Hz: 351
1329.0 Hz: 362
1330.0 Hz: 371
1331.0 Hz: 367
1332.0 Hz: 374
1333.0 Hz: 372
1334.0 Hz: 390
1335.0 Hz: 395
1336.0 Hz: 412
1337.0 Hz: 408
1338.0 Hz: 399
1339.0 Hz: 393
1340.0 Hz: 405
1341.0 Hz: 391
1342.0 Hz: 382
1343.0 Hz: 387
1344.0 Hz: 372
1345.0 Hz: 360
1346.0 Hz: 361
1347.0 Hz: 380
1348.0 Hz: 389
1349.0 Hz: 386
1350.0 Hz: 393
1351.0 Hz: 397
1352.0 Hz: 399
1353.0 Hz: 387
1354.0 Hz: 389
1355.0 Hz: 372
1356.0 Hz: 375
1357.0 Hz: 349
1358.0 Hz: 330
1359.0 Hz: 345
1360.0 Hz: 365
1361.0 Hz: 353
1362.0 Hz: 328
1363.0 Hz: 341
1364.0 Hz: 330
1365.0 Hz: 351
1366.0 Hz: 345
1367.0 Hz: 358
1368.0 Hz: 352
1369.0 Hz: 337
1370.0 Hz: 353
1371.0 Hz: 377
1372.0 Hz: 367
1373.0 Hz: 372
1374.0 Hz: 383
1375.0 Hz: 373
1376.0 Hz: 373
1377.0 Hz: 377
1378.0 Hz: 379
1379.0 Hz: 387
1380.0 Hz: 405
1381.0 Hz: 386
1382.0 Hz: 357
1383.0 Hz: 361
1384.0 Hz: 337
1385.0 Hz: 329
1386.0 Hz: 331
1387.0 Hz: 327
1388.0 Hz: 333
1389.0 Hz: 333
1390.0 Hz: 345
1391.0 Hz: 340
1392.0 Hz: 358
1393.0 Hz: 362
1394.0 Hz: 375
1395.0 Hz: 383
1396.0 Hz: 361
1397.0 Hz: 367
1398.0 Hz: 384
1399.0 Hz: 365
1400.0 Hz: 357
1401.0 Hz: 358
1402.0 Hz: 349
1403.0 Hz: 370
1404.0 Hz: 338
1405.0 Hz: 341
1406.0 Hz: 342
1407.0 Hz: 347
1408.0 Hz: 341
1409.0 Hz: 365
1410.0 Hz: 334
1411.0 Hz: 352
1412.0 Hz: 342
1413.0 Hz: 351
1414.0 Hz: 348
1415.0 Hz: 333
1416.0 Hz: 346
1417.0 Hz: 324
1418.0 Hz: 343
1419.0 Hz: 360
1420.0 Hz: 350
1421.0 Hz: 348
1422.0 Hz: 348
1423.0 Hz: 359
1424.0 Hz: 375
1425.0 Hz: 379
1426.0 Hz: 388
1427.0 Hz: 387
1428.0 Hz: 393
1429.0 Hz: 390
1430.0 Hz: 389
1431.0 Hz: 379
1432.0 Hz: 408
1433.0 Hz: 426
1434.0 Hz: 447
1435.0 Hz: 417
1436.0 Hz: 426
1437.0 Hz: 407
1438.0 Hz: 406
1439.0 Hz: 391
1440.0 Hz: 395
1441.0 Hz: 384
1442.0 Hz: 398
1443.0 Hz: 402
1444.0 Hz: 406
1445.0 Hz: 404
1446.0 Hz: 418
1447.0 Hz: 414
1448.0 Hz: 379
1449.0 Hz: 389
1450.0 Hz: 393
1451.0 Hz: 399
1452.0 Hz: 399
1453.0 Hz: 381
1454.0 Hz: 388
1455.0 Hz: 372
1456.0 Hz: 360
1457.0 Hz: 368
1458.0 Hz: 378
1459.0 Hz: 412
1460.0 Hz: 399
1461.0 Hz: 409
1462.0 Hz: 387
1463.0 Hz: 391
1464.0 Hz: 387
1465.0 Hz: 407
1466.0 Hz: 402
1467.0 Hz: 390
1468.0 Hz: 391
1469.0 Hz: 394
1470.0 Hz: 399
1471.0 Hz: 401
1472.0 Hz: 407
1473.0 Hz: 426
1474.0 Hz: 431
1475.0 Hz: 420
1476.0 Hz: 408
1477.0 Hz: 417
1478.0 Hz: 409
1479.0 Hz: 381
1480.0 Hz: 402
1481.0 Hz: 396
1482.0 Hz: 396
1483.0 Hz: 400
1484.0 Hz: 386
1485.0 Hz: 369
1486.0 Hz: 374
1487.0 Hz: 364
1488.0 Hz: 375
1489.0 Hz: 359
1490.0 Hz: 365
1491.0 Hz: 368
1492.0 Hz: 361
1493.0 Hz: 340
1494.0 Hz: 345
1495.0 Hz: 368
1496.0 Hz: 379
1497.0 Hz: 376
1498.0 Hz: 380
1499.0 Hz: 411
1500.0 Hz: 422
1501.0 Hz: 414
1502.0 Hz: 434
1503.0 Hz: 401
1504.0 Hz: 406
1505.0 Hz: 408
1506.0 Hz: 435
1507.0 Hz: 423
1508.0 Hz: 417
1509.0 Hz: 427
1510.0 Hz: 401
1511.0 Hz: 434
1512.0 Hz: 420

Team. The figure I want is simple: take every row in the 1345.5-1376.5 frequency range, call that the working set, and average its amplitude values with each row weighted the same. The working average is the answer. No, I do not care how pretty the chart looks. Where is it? 365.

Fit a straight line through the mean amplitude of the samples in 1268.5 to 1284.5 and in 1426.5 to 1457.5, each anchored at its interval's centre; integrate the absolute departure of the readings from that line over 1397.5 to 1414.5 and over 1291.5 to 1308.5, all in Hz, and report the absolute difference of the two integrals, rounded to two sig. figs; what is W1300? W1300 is 28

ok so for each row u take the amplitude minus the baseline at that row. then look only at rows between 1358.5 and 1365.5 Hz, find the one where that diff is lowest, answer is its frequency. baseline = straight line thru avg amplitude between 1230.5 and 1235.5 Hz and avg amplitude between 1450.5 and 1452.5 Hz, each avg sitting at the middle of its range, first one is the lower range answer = 1362.0 Hz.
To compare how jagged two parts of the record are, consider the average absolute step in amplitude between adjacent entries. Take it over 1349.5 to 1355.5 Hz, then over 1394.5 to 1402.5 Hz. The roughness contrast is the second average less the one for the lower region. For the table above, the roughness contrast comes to 4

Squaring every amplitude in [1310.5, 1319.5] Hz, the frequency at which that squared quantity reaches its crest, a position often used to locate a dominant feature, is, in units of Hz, 1313.0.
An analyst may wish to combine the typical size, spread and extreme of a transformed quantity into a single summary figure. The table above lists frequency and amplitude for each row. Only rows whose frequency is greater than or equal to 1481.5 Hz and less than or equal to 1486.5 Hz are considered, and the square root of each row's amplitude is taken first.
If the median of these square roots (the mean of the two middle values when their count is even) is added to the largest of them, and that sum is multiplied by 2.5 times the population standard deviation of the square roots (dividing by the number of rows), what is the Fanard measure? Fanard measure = 30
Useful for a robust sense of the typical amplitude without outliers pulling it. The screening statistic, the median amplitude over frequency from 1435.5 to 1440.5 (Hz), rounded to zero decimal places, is 406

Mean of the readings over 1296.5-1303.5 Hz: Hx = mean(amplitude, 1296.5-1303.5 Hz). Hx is 311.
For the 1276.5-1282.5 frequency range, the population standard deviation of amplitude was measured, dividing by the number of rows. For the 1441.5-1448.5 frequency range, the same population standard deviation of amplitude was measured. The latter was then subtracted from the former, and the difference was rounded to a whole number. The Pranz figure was -7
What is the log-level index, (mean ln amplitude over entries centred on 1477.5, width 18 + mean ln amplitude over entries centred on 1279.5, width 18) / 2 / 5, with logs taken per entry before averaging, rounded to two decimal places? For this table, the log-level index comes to 1.16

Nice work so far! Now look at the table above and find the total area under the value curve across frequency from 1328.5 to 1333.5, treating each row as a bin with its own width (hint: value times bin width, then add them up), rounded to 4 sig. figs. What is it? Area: 1846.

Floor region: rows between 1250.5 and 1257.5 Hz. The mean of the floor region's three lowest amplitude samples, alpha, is 277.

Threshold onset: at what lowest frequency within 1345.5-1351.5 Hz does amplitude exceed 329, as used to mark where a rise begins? 1346.0 Hz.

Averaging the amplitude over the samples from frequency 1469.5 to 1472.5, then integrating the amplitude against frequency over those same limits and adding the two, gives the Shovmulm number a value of 1609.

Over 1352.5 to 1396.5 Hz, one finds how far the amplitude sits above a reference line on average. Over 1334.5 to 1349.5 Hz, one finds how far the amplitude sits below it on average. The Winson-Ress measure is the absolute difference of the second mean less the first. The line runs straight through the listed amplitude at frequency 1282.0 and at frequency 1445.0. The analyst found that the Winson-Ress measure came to 86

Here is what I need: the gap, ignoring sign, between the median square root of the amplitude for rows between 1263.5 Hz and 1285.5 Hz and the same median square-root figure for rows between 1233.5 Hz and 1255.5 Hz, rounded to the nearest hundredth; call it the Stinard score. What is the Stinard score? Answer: 1.33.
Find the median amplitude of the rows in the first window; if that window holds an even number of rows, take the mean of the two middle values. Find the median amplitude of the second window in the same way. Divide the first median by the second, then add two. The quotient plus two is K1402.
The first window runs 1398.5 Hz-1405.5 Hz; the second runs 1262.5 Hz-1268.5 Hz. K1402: 3.28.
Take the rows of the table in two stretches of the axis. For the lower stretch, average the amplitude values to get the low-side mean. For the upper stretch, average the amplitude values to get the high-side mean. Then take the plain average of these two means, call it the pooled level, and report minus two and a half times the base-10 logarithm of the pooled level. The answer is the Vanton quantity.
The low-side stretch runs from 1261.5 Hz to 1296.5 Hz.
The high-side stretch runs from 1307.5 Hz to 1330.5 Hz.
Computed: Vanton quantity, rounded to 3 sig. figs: -6.19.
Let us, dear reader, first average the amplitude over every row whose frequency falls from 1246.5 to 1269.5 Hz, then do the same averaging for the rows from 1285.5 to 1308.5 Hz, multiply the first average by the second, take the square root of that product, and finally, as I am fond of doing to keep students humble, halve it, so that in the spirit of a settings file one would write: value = 145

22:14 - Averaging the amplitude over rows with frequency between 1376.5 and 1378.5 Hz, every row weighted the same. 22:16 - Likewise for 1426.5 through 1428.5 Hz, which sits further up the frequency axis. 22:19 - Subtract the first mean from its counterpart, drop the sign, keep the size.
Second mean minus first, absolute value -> 12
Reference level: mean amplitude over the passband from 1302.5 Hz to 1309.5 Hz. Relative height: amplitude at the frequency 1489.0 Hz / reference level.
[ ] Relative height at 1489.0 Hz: 1.16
